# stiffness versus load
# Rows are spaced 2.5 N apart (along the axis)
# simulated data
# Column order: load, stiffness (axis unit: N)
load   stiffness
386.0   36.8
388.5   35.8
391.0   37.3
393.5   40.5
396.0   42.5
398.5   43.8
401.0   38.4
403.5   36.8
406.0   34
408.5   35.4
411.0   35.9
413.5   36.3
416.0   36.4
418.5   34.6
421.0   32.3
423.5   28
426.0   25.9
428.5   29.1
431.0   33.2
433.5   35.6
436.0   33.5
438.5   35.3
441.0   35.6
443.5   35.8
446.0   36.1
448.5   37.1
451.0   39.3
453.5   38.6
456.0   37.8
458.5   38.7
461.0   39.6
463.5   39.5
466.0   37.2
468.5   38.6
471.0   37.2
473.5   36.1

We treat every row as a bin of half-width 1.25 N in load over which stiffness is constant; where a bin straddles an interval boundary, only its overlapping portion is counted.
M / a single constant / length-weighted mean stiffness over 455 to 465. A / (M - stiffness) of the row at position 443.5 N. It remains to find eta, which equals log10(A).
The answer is 0.49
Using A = 3.1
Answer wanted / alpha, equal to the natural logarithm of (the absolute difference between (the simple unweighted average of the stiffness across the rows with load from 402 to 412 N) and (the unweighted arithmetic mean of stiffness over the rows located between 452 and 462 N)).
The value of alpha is 1.1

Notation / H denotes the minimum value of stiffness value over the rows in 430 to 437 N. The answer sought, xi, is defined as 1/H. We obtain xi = 0.030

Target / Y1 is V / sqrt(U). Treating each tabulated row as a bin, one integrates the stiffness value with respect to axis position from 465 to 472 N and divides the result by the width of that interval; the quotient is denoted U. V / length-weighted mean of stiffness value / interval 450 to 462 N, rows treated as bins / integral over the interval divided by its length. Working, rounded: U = 37.7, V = 38.8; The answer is 6.31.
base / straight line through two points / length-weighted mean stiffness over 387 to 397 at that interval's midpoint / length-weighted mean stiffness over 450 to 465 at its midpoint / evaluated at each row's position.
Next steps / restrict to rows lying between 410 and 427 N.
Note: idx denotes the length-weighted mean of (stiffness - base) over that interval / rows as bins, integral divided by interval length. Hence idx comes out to -6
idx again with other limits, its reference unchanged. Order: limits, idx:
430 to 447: -4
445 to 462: -1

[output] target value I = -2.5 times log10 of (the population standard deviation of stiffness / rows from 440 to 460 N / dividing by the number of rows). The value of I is -0.3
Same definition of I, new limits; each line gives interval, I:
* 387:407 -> -1.2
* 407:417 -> 1.0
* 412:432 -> -1.4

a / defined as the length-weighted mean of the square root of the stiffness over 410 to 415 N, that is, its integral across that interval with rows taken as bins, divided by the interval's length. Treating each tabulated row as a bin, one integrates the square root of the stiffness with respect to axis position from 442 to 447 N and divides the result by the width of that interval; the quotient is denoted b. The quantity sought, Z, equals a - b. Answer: 0.0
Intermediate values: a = 6.01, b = 6.0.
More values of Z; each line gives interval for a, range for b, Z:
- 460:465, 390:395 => 0.0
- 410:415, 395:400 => -0.5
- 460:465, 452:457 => 0.1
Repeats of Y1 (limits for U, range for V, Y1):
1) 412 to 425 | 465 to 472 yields 6.52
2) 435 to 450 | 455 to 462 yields 6.48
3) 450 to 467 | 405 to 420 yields 5.69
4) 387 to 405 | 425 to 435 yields 4.97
